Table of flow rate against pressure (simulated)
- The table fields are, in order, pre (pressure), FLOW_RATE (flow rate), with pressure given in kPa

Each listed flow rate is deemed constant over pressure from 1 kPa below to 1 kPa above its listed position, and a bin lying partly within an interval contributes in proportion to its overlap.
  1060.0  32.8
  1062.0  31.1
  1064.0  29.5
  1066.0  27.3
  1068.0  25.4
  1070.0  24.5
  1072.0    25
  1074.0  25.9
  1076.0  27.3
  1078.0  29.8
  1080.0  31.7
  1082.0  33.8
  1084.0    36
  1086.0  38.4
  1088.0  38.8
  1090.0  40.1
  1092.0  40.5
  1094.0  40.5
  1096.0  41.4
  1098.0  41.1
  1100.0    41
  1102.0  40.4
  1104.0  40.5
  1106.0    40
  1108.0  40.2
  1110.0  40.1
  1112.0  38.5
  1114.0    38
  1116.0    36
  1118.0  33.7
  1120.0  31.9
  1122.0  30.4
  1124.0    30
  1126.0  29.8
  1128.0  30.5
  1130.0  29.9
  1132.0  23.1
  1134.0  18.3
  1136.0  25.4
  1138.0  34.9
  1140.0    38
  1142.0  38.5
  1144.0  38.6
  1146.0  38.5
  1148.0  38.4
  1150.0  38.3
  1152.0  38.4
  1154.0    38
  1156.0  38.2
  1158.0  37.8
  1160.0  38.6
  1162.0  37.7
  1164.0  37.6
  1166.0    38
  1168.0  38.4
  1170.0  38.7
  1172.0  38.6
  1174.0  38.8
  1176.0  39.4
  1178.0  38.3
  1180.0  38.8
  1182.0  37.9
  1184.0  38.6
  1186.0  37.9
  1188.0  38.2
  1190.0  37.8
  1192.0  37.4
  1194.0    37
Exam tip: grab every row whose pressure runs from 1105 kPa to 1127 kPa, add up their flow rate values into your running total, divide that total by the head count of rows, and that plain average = 35.3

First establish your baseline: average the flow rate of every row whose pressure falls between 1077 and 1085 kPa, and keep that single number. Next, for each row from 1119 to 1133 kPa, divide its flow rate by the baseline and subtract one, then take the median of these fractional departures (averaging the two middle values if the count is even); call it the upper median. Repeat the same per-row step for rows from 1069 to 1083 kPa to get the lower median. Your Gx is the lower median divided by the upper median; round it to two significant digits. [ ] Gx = 2.0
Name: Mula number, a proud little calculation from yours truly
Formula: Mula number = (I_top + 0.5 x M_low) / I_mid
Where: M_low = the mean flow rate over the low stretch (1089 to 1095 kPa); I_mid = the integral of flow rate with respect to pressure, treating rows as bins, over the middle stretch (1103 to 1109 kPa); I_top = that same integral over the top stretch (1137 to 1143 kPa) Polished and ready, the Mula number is 1.01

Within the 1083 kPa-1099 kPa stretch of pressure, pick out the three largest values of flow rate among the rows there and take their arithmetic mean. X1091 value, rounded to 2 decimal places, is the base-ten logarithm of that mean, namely 1.61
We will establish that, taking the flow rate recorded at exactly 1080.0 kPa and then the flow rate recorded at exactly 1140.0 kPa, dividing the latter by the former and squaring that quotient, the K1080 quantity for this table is 1.4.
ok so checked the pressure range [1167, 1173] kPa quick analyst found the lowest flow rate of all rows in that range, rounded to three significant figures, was 38.4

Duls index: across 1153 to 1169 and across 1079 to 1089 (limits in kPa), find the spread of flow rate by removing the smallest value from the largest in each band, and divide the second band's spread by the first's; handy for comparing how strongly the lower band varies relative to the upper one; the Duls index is 7.1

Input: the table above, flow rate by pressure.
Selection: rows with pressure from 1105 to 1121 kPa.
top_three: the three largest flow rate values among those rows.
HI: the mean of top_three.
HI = 40.1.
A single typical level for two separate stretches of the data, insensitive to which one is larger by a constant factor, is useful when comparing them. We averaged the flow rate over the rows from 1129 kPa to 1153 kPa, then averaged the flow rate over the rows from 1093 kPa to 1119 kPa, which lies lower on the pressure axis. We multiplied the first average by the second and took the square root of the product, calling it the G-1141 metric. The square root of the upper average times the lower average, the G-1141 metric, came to 36.2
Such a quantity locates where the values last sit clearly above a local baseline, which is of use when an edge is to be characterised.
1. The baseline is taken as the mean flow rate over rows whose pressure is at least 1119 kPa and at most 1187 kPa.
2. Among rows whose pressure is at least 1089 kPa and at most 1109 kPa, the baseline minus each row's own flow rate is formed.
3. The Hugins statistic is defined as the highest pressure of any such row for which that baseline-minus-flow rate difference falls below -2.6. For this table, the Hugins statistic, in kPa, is 1108.0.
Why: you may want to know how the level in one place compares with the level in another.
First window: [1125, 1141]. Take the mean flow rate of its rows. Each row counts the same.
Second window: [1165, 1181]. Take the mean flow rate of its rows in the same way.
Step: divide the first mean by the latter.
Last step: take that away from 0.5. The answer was -0.24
